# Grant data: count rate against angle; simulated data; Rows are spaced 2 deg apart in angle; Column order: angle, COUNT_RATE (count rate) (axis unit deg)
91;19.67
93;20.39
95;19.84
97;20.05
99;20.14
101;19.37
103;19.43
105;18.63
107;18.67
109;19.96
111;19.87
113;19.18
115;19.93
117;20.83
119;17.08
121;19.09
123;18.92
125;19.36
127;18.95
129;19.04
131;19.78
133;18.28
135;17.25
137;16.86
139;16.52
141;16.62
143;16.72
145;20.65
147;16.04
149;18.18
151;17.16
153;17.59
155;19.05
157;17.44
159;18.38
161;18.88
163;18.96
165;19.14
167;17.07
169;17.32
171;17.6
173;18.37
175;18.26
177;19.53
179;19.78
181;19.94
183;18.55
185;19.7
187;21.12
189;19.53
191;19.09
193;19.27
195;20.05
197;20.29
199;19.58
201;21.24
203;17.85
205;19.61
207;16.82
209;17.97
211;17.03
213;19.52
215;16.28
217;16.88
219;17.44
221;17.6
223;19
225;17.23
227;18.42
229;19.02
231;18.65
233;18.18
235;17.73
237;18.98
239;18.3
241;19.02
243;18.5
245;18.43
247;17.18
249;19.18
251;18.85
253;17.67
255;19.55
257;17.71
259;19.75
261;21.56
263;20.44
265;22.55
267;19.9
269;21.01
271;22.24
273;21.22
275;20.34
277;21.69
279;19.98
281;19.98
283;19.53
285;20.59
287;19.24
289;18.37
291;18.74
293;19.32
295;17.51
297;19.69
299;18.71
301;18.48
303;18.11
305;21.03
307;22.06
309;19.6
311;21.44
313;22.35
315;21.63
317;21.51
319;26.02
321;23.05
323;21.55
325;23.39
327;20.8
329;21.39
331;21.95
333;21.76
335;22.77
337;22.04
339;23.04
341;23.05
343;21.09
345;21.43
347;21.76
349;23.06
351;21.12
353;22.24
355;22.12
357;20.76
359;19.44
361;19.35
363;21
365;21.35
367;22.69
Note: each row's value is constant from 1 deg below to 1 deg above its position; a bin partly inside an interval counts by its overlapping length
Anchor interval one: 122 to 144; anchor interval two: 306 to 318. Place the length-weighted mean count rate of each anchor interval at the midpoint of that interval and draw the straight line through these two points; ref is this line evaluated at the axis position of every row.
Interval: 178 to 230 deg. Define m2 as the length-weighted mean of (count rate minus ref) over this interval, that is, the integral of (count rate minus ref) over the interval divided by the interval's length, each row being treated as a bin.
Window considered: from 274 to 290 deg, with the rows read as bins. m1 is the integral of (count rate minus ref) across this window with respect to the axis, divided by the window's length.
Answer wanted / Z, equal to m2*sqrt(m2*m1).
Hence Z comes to -0.4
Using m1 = -0.9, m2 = -0.58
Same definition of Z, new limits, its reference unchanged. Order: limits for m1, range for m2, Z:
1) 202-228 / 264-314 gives -1.0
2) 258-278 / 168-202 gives 0.1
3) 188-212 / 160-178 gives -0.1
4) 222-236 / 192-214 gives -0.2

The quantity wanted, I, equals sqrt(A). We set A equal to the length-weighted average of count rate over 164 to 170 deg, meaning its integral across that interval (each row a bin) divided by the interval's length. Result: 4.22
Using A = 17.8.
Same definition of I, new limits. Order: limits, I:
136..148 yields 4.15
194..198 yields 4.49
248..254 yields 4.31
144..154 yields 4.23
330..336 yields 4.71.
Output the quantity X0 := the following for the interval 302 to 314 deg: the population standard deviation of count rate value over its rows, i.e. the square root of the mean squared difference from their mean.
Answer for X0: 1.48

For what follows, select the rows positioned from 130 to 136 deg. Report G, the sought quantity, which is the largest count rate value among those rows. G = 19.78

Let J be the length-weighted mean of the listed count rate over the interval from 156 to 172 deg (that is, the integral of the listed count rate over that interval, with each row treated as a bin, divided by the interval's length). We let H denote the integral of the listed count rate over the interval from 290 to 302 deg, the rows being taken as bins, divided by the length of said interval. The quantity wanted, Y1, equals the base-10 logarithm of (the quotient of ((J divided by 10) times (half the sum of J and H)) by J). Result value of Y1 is 0.265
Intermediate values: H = 18.7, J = 18.1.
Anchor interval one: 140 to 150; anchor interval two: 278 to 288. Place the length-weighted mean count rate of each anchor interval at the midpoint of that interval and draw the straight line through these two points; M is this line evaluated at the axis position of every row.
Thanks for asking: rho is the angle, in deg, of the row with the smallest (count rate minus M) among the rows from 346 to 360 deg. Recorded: 359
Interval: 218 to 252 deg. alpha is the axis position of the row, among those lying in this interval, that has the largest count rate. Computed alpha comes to 249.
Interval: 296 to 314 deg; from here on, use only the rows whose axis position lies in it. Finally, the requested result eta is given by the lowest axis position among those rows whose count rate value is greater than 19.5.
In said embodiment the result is 297 deg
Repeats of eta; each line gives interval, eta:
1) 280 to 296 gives 281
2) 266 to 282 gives 267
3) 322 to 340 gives 323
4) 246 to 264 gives 255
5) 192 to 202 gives 195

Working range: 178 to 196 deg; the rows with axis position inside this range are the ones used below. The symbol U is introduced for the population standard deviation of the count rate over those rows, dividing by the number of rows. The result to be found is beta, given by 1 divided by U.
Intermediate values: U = 0.7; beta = 1.48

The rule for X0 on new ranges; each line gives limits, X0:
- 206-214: 1.06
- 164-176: 0.70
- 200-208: 1.69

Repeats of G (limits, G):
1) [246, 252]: 19.18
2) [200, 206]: 21.24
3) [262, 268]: 22.55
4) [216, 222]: 17.6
